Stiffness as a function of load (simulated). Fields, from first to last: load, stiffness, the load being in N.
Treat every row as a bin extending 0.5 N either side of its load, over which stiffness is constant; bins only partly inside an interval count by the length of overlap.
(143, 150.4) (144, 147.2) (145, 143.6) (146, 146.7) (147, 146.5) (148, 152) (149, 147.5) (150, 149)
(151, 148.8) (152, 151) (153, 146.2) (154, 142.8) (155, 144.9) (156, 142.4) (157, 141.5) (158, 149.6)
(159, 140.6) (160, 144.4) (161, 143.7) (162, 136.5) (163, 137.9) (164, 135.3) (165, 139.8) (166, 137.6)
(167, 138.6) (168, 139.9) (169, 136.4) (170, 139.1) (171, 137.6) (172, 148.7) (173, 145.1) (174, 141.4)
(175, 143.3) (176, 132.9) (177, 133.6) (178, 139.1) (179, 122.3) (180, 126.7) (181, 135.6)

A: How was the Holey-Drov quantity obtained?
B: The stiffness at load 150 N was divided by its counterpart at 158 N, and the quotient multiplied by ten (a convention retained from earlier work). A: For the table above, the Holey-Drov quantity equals 10.0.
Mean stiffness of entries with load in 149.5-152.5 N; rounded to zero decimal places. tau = 150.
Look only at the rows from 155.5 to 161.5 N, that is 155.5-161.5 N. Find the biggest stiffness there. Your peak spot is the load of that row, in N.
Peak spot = 158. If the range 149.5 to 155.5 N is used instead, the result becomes 152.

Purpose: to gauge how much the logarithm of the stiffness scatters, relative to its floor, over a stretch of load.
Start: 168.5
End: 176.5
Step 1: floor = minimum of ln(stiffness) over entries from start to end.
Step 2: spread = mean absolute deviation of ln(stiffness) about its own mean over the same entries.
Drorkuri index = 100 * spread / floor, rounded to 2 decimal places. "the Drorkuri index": 0.59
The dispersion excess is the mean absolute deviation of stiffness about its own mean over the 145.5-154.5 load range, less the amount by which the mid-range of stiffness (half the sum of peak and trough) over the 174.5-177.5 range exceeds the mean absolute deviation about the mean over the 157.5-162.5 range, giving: -132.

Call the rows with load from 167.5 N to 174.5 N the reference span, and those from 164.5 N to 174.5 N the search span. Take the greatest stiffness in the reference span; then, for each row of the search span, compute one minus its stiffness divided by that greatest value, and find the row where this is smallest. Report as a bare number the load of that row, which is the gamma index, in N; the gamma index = 172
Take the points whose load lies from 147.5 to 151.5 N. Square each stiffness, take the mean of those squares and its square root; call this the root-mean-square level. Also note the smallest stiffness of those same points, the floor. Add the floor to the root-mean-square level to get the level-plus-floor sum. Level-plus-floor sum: 297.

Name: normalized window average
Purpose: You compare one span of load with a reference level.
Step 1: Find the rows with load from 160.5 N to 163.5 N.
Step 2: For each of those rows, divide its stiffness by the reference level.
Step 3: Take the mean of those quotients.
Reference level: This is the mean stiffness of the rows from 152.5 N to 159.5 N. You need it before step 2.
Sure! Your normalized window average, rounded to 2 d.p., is 0.97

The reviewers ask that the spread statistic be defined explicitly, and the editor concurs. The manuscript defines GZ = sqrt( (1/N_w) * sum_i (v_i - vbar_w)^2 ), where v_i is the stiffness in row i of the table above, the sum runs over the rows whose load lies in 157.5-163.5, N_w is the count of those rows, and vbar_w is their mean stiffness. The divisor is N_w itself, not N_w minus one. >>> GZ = 4.4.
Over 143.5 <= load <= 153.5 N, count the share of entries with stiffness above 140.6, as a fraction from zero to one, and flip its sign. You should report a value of -1.0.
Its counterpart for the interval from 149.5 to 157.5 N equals -1.0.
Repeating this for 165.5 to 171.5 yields 0.0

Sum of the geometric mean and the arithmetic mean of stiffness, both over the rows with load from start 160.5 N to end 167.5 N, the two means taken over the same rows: 277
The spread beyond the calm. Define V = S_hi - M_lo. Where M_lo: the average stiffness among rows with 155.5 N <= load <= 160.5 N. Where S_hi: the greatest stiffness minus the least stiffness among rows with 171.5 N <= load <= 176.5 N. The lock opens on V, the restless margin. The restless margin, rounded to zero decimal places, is -128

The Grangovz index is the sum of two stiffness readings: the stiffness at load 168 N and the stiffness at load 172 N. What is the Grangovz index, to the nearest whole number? 289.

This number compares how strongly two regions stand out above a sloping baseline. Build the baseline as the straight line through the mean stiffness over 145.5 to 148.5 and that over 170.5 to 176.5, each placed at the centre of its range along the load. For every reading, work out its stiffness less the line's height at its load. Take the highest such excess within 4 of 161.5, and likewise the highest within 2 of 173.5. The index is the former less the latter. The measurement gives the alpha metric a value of -2.7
